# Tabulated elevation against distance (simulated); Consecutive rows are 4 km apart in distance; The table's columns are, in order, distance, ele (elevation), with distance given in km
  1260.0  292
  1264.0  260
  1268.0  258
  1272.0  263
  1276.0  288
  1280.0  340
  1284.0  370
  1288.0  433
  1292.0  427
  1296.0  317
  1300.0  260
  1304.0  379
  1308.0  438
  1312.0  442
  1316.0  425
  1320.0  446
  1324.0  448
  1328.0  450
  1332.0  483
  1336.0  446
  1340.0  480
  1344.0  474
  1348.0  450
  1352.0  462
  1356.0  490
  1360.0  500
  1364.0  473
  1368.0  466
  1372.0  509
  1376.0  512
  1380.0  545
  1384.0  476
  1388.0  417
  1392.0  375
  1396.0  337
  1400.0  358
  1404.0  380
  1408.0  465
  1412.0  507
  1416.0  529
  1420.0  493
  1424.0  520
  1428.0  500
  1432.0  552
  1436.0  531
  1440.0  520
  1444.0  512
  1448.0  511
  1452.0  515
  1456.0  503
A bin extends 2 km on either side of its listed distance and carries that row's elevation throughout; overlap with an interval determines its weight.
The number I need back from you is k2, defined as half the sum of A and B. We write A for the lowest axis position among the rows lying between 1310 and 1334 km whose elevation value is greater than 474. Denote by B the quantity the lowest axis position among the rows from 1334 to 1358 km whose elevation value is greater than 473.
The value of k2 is 1336 km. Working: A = 1332.0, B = 1340.0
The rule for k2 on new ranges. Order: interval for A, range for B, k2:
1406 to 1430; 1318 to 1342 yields 1372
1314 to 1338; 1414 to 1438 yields 1374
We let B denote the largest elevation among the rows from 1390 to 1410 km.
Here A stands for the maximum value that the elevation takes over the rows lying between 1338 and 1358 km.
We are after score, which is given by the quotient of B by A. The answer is 0.95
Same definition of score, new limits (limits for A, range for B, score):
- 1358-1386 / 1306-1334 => 0.89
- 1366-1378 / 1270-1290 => 0.85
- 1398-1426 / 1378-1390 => 1.03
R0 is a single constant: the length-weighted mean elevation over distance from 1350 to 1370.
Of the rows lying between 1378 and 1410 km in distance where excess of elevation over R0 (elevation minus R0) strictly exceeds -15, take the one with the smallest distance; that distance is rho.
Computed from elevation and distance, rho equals 1380.0 km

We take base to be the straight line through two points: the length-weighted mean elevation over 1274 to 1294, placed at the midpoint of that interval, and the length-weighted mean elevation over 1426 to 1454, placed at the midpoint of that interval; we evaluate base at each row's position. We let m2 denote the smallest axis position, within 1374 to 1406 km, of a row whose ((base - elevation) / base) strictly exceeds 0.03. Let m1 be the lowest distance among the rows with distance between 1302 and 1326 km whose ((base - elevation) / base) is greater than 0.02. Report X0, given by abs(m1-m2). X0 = 84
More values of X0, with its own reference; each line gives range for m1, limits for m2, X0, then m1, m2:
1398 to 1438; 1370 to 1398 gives 12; 1400.0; 1388.0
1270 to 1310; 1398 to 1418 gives 128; 1272.0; 1400.0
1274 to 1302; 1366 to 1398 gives 112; 1276.0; 1388.0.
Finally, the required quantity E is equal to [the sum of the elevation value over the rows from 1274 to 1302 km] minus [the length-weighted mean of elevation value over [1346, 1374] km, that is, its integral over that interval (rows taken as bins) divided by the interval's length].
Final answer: 1956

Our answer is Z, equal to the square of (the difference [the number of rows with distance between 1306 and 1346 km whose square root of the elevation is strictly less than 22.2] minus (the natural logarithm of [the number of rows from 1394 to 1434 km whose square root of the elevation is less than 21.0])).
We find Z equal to 79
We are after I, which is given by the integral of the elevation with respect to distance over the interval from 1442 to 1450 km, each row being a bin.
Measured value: 4092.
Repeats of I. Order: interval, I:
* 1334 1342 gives 3704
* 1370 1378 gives 4084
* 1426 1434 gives 4208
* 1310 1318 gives 3468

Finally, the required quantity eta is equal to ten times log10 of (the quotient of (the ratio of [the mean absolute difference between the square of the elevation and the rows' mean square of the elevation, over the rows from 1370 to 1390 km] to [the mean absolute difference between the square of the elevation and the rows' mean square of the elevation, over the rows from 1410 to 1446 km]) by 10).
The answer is -6.1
